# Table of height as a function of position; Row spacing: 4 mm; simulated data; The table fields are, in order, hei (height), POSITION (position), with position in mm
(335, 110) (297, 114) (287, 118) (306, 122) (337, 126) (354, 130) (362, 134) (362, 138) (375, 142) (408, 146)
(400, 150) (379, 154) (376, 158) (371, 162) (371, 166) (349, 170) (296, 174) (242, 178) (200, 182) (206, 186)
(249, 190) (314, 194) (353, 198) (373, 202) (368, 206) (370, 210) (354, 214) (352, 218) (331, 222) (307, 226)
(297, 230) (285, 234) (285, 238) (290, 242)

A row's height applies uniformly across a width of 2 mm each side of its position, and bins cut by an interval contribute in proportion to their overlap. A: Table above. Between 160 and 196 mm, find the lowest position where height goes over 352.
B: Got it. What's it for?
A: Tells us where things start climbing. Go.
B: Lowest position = 162 mm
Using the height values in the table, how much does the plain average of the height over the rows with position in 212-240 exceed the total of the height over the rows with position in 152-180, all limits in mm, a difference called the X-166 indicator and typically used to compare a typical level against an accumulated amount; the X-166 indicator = -2068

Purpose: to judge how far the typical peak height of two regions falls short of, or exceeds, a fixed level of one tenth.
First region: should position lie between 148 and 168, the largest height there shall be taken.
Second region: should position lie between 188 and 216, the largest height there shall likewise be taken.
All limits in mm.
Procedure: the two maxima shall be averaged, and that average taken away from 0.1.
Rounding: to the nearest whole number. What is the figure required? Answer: -386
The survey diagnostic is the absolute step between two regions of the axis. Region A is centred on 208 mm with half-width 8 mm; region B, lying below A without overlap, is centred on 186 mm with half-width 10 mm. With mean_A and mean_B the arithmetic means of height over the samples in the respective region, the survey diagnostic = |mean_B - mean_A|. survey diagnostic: 124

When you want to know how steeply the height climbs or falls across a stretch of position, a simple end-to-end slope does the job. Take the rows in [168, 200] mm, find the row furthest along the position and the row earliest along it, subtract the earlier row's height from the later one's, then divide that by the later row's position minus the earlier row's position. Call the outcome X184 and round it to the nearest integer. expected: 0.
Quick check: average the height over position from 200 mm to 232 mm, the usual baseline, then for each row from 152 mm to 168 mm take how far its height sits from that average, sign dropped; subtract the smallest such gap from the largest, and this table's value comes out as 8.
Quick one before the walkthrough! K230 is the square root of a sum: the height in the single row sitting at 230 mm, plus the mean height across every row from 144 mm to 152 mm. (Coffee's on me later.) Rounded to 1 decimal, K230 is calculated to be 26.5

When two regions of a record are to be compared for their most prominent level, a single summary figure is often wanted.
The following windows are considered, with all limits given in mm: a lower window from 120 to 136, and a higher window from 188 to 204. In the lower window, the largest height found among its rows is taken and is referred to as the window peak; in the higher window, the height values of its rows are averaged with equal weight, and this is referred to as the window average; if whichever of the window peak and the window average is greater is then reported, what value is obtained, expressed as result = 362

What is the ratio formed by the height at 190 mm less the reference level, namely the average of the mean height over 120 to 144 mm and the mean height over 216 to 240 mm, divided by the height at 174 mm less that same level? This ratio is 2.4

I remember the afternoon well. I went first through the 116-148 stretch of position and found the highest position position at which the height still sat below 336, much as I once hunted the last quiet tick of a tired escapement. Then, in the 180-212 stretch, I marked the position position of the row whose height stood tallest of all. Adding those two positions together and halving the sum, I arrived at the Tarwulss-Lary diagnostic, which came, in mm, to 162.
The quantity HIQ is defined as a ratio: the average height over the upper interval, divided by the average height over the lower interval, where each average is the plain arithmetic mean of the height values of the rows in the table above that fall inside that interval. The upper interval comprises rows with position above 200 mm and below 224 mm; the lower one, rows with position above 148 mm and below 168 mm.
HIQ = 0.94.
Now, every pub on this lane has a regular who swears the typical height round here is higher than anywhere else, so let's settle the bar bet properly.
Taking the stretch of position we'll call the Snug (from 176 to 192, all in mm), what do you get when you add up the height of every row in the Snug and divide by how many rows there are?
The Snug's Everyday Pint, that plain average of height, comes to 224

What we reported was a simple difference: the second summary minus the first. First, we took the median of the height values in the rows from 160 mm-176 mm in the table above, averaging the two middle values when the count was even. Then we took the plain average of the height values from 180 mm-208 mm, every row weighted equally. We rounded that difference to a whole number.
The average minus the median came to -65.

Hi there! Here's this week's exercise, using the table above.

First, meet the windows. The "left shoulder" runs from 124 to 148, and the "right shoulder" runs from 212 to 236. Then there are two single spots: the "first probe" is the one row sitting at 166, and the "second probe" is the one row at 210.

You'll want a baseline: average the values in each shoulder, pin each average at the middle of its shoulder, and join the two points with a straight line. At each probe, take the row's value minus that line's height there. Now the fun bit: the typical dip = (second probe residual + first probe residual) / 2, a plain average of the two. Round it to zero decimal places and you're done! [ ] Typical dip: 31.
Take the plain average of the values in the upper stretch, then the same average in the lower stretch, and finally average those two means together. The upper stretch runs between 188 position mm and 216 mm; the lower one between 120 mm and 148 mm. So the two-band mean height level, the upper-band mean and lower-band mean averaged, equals 349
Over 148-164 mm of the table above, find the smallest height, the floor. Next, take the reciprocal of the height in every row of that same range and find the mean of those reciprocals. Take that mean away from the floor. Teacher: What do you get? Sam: 371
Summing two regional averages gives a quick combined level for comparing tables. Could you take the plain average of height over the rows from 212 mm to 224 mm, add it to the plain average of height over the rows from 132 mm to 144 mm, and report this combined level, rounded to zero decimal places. 712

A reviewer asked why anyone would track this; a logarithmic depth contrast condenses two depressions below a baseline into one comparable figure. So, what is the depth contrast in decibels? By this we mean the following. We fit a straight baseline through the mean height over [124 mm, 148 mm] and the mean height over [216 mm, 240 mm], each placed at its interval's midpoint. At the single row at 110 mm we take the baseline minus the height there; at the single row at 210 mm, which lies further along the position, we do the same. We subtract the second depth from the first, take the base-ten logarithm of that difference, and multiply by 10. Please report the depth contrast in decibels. 19.9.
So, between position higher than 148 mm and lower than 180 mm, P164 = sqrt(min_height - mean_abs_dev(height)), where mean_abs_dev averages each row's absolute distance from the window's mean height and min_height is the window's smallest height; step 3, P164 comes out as 14.2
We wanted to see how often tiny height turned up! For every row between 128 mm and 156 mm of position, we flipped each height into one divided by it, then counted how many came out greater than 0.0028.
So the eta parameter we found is 1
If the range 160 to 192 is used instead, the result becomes 6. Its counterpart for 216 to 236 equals 5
